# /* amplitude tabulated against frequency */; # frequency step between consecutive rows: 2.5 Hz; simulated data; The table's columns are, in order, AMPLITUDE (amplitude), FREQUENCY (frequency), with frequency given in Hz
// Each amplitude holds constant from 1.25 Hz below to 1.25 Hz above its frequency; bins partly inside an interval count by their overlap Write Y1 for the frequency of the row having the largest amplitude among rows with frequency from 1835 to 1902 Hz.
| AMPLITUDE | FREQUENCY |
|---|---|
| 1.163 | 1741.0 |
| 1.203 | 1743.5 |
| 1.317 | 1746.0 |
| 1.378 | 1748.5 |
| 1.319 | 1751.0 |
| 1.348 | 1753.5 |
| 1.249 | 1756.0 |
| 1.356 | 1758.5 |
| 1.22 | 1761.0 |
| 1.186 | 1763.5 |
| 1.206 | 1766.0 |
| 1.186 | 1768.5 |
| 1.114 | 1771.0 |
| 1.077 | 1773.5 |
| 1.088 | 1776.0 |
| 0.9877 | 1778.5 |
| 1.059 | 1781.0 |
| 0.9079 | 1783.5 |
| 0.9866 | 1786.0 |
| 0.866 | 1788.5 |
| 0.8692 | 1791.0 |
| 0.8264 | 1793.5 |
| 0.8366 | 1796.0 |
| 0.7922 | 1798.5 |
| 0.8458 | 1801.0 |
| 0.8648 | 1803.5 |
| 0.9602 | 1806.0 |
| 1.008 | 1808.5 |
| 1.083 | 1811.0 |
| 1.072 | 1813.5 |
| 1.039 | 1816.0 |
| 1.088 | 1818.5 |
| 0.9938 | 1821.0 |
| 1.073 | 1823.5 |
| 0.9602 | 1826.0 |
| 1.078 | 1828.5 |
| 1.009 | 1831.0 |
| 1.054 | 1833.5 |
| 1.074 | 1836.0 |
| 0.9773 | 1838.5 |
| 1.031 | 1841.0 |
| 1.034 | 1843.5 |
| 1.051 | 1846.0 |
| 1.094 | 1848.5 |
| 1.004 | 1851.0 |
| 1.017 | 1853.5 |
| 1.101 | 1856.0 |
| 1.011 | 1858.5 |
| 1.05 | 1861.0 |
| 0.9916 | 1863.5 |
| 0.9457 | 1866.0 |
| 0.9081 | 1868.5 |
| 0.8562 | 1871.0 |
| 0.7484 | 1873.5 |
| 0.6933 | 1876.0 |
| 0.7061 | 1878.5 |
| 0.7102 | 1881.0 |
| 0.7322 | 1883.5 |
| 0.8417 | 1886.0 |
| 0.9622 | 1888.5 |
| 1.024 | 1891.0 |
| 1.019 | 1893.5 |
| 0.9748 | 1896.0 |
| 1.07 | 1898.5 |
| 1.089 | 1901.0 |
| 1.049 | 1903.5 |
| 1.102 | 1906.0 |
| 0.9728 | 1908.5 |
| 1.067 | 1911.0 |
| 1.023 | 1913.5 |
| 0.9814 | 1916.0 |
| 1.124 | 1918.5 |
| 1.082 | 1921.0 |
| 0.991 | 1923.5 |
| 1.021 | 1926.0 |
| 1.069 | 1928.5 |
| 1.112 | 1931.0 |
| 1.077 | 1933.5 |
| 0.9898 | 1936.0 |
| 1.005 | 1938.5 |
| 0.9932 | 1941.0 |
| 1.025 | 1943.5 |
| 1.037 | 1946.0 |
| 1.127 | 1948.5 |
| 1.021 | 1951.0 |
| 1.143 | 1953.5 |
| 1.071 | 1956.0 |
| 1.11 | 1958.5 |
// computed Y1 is 1856.0 Hz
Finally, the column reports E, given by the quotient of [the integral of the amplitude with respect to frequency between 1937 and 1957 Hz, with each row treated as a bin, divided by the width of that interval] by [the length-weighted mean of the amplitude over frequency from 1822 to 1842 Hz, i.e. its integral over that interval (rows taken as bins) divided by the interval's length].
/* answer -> 1.02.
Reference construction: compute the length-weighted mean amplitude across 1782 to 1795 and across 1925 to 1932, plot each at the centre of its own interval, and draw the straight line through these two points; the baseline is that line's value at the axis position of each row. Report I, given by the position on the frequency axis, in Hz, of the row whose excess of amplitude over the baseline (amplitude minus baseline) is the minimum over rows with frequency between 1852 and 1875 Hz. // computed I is 1873.5 Hz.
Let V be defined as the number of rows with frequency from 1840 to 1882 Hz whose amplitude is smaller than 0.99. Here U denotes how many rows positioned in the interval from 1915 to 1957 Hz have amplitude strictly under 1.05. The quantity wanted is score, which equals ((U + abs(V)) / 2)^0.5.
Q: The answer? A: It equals 2.83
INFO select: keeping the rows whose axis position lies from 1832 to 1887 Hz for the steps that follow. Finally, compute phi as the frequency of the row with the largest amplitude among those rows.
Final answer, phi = 1856.0 Hz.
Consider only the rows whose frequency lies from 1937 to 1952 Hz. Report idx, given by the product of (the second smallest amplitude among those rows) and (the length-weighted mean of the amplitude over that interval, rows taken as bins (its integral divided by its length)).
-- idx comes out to 1.0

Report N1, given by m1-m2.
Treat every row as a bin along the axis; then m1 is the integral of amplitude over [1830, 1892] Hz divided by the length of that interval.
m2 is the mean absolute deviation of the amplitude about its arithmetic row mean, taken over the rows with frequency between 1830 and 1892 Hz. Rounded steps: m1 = 0.94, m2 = 0.11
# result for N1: 0.84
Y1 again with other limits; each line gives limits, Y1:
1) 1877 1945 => 1918.5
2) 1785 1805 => 1786.0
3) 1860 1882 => 1861.0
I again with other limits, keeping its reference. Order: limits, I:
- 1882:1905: 1883.5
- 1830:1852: 1838.5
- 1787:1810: 1798.5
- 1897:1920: 1916.0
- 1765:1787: 1783.5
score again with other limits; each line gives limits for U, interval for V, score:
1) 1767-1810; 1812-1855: 2.65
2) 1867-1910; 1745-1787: 2.92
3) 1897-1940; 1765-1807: 3.08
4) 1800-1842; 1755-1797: 2.92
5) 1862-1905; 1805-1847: 3.00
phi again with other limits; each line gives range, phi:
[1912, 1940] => 1918.5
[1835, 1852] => 1848.5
